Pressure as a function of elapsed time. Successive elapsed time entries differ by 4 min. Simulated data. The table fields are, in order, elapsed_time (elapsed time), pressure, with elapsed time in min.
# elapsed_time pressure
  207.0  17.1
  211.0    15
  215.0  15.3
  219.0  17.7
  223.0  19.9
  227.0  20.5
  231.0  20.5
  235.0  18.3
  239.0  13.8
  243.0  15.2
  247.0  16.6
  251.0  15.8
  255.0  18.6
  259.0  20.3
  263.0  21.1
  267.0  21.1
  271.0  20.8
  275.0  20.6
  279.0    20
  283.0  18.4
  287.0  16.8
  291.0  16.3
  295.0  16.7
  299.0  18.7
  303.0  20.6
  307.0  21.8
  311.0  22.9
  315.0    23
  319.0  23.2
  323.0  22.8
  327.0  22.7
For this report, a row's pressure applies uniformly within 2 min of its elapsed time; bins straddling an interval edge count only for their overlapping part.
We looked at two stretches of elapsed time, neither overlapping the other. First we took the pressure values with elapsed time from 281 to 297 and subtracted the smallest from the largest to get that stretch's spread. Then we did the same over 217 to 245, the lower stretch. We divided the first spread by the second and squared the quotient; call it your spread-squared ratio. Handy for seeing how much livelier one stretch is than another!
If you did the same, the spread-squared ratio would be 0.1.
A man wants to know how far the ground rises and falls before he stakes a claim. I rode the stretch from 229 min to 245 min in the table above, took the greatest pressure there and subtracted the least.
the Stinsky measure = 7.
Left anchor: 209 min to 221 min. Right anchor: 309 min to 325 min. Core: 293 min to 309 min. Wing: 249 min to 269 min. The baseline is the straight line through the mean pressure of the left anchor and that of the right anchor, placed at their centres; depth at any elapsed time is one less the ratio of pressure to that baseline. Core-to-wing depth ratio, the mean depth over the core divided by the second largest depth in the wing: 15.5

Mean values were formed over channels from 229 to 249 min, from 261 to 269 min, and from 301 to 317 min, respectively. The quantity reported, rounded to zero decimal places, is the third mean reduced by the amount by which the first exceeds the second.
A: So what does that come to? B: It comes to 26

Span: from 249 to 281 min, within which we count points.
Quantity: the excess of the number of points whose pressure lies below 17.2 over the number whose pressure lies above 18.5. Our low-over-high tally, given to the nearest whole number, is -6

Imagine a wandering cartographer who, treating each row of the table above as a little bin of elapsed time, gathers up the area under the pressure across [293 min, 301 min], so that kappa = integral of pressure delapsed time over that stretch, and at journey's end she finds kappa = 142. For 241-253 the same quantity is 190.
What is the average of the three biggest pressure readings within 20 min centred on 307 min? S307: 22.6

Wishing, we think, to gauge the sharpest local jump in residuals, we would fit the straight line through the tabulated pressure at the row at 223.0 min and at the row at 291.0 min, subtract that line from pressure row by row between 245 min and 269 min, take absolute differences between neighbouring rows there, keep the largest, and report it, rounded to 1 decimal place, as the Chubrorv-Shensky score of 3.0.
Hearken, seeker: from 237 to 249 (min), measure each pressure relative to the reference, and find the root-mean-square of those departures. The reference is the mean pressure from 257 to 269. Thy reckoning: 5.7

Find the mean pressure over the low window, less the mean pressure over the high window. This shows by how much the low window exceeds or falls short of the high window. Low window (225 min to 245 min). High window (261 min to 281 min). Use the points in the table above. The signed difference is -3.1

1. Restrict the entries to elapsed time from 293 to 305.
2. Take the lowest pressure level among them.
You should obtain 16.7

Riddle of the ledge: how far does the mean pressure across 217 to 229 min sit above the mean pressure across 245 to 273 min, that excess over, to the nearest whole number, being 0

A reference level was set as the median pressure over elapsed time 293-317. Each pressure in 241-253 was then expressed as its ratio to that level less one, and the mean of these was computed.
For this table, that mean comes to -0.25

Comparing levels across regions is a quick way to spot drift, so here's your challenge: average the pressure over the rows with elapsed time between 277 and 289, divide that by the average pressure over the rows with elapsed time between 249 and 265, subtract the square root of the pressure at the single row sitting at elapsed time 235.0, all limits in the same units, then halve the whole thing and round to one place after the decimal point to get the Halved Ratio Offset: -1.7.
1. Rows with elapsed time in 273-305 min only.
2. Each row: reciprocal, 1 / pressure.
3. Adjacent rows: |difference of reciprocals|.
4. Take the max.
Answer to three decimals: 0.006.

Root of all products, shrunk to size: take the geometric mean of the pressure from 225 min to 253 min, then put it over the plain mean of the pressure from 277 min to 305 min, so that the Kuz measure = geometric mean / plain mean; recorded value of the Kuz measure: 0.94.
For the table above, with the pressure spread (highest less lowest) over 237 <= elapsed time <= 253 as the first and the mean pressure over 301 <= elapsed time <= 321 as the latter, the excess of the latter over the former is 19.5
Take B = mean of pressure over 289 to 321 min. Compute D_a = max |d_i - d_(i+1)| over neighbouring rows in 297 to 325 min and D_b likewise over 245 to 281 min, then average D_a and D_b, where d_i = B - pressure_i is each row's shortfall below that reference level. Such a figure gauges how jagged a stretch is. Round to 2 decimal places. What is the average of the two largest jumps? 2.35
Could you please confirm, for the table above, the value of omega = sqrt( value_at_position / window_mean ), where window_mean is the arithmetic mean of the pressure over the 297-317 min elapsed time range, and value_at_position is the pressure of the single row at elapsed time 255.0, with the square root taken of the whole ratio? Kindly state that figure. 0.93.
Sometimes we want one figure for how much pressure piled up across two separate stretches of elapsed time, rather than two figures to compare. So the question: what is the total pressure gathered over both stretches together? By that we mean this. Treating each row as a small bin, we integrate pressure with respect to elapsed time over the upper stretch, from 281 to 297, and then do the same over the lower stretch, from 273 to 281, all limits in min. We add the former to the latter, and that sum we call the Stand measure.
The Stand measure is 435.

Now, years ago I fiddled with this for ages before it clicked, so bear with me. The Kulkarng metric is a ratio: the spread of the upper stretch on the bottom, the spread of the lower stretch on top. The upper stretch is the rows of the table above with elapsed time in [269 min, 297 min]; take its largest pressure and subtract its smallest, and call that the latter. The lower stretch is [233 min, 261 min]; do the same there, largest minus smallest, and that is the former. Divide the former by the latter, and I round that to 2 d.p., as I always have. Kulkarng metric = 1.44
